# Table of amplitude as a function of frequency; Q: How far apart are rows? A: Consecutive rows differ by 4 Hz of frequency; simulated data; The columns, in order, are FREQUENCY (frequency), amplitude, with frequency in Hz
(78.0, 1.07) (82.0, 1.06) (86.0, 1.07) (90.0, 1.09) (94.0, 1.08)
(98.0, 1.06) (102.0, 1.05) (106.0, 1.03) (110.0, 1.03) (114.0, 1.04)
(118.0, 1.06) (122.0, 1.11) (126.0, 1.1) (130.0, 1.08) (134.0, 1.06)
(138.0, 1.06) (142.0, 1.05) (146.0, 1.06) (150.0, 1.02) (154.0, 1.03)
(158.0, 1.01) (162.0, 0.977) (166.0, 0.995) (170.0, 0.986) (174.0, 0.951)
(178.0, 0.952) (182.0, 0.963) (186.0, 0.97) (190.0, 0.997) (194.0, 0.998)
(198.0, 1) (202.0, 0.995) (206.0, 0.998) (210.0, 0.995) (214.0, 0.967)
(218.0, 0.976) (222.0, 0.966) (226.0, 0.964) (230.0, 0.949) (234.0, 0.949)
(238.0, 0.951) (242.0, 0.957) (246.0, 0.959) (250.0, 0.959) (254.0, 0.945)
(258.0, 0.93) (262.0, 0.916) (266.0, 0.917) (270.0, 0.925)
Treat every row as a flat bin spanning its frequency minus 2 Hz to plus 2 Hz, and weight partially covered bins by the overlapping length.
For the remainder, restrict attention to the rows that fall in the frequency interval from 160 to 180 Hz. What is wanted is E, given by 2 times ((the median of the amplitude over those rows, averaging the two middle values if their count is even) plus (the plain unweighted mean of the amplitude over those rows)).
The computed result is 3.90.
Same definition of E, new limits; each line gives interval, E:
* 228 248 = 3.81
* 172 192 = 3.86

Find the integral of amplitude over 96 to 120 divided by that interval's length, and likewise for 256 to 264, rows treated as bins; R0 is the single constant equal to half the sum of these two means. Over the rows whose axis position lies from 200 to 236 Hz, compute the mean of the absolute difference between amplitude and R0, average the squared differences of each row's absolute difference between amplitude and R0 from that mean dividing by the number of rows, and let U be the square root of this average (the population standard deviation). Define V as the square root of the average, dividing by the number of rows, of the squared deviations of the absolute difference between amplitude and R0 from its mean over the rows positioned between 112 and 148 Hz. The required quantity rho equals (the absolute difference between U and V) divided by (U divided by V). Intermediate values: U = 0.009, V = 0.022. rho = 0.029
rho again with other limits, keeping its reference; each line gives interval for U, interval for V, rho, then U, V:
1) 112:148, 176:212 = 0.004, 0.022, 0.006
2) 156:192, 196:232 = 0.002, 0.010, 0.007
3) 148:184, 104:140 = 0.026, 0.014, 0.027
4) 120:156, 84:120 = 0.006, 0.028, 0.020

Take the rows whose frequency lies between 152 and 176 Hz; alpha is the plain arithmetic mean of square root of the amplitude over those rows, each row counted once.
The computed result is 0.996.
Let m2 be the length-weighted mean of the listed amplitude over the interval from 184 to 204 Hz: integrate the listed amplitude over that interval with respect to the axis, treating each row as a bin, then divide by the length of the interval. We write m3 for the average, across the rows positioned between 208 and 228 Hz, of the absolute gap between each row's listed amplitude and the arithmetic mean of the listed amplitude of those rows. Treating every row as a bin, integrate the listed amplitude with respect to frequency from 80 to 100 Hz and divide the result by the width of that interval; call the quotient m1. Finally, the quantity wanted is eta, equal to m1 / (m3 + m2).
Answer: 1.07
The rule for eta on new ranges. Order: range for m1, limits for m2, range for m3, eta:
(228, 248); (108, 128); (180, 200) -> 0.88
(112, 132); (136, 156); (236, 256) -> 1.03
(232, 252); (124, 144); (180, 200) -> 0.88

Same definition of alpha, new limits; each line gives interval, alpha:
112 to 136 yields 1.037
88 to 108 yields 1.030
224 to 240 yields 0.976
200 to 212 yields 0.998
